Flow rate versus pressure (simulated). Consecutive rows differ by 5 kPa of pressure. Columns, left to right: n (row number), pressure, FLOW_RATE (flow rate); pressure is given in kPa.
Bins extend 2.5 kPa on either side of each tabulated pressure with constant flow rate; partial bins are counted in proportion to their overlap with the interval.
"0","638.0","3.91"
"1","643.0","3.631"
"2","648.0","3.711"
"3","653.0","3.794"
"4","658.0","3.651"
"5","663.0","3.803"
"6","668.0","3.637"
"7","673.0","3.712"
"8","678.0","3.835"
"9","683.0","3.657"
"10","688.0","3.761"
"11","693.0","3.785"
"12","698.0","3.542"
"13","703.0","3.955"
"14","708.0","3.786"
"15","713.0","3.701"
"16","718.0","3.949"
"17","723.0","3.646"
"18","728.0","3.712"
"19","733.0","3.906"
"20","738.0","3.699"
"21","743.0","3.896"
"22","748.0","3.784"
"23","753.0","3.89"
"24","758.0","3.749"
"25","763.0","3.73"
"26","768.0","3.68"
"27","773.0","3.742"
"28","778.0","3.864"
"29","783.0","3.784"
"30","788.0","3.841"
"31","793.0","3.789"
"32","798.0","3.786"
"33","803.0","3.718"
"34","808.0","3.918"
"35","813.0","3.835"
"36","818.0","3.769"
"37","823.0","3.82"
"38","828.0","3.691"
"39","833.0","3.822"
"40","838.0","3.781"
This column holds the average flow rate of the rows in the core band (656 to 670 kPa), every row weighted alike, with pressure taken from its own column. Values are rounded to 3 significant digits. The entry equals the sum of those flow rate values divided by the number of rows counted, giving 3.70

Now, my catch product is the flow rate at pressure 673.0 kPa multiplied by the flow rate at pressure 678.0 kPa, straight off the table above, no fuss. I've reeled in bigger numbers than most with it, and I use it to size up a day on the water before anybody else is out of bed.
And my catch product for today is 14.24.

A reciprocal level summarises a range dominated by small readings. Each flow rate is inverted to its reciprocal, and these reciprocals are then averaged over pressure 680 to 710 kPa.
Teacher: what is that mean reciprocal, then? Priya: 0.267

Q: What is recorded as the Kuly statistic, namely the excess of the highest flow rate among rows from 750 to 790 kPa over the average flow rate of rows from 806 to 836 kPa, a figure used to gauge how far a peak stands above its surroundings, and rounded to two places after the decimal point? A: 0.08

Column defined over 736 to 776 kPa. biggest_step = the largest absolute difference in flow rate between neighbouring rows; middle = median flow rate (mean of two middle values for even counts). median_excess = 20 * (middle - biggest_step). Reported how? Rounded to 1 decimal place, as 71.0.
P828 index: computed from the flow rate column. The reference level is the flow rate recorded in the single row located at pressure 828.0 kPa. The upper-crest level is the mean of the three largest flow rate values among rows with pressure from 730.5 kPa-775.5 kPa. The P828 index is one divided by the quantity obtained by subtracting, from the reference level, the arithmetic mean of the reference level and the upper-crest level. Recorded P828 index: -10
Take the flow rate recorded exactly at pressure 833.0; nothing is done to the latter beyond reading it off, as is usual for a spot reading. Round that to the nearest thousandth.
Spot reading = 3.822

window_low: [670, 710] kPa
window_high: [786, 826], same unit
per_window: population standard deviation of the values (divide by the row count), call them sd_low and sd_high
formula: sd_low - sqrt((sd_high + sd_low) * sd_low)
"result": -0.025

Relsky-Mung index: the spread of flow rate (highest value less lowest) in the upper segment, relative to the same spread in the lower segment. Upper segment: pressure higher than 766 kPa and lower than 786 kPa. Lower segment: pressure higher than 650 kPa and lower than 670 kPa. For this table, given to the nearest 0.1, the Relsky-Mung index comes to 1.1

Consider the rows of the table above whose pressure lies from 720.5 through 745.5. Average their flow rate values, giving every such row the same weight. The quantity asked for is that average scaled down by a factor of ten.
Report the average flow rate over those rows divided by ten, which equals 0.377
